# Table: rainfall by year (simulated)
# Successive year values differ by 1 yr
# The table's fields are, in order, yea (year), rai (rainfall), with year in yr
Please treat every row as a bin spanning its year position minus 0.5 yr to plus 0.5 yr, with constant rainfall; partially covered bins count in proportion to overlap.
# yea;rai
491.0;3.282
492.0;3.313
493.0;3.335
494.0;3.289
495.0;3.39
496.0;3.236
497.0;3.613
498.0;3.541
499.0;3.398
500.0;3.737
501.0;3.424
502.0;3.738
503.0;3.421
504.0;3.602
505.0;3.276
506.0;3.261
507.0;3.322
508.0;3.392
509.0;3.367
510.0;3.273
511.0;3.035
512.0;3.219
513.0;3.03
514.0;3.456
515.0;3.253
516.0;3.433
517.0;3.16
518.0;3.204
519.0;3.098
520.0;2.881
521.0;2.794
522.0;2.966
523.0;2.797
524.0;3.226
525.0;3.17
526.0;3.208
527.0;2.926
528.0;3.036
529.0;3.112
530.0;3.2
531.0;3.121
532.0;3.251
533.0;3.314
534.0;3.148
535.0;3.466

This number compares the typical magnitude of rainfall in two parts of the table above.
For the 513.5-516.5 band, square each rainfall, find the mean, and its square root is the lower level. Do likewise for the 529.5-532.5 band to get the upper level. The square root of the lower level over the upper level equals 1.03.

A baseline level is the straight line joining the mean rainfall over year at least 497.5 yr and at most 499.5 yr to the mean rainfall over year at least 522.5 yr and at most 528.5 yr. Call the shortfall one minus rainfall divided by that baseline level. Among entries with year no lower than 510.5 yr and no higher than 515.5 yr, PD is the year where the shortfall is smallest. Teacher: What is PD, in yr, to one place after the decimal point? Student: 514.0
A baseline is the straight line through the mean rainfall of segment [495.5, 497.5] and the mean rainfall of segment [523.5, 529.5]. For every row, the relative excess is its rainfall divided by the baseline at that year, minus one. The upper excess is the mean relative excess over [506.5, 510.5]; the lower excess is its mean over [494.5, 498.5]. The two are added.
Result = 0.018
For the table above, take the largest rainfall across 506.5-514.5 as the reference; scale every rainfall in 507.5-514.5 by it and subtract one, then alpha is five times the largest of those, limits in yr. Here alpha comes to 0.0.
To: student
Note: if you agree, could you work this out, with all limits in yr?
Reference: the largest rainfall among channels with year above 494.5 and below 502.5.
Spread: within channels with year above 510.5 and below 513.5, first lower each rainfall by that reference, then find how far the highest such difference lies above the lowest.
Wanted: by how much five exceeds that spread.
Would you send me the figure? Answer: 4.81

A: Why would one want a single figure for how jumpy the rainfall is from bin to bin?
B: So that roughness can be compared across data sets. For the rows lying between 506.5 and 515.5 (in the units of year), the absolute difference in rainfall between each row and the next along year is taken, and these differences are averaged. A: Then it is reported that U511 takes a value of 0.18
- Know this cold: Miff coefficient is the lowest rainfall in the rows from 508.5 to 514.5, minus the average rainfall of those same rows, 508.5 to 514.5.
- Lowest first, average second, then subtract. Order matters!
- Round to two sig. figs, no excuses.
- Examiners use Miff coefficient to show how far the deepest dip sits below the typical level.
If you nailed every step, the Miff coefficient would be -0.20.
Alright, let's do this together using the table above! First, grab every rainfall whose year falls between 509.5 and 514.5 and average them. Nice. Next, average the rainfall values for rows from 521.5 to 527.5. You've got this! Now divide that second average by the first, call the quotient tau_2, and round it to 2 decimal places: 0.95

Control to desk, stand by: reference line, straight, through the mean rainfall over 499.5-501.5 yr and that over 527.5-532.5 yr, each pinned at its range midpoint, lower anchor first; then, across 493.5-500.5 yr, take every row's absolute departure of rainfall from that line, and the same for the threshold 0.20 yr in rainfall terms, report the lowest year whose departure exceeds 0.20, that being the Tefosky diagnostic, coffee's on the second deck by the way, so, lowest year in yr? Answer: 494.0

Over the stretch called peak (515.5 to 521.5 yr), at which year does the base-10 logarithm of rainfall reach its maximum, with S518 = 516.0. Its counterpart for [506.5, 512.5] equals 508.0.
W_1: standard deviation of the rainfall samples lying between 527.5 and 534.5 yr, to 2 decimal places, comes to 0.09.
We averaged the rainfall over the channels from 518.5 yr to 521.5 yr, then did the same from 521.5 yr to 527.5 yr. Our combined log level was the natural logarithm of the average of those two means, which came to 1.09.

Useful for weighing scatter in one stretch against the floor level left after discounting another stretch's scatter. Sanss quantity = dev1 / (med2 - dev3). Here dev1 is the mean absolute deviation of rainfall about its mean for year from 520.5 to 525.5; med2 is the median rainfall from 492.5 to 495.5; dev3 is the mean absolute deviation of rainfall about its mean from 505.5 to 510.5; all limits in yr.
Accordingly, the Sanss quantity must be 0.050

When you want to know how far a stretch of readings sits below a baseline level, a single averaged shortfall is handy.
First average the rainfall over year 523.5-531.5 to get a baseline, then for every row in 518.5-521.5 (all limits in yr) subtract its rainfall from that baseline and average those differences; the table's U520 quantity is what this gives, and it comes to 0.20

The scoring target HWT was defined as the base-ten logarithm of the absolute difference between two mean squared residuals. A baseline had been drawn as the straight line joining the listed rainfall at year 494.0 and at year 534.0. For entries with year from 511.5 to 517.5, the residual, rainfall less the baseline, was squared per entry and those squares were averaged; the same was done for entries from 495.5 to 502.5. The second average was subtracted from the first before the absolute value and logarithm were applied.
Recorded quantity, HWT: -1.1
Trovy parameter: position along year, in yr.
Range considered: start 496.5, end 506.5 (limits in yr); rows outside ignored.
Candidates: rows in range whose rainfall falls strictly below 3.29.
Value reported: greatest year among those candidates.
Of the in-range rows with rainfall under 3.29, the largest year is 506.0 yr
